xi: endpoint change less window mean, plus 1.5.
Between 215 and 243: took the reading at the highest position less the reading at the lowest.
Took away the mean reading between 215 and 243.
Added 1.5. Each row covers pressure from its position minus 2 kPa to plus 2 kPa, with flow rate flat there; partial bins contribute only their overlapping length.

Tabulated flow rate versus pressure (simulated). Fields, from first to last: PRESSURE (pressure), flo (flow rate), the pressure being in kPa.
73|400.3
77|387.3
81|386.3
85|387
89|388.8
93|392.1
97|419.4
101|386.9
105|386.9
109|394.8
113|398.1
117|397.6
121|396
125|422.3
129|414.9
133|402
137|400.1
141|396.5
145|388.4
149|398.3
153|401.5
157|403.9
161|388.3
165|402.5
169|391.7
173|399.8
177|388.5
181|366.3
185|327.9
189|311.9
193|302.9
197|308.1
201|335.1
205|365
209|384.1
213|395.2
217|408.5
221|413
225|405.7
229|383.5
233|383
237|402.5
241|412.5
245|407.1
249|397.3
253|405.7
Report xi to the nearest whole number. -396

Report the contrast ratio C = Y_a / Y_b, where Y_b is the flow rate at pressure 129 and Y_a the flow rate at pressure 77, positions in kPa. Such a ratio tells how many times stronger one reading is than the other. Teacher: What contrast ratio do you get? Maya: 0.93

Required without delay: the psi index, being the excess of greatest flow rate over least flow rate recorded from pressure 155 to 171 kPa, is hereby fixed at 16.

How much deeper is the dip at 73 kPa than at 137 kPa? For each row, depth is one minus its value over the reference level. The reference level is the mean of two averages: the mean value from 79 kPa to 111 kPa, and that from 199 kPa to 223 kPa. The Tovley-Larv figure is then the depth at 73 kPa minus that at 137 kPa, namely 0.00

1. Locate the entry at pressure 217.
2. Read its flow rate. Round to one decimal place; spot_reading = 408.5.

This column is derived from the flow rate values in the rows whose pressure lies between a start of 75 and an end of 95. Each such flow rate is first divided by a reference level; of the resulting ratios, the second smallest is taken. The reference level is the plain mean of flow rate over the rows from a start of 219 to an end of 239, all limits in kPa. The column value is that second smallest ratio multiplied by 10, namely 9.73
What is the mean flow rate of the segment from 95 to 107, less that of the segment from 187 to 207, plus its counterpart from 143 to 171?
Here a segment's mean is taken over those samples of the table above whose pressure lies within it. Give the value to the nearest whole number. 470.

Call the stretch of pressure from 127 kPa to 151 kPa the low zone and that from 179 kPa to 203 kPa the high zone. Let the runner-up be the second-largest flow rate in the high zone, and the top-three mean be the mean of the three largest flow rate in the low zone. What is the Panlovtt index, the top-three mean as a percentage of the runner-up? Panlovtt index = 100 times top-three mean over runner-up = 121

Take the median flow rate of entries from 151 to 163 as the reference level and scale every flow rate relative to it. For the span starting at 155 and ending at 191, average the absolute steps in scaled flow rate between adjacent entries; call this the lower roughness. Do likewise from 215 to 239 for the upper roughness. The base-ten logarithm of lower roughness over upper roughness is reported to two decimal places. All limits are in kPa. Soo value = 0.20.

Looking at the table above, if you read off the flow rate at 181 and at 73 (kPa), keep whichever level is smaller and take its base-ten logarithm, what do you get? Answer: 2.56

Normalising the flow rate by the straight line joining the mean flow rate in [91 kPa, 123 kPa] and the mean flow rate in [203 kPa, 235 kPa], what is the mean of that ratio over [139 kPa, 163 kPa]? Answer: 1.00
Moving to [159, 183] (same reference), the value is 0.99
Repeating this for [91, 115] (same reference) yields 1.00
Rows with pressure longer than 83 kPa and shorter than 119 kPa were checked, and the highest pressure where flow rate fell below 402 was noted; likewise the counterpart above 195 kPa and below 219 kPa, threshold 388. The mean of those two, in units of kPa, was 163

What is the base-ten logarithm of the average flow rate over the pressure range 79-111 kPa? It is 2.59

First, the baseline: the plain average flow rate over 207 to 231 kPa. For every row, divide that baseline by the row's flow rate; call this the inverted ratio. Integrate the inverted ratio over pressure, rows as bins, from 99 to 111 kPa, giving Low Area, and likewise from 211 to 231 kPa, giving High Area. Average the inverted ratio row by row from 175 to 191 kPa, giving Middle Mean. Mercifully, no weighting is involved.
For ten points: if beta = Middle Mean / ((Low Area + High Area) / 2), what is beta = 0.072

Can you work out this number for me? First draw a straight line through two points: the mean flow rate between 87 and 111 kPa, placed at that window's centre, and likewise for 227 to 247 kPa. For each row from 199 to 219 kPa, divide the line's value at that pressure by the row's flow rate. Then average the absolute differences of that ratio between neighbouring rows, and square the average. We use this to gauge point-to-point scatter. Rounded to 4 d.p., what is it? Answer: 0.0028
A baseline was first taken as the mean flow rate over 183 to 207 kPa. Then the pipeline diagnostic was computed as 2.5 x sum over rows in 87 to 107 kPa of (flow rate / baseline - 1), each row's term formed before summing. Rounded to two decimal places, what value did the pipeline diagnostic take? 2.68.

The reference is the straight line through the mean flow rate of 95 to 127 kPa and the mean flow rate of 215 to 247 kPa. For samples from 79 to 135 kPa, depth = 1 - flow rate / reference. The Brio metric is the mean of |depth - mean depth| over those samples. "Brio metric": 0.02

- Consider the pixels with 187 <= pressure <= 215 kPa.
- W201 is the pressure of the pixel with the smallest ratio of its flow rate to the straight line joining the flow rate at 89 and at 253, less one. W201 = 193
